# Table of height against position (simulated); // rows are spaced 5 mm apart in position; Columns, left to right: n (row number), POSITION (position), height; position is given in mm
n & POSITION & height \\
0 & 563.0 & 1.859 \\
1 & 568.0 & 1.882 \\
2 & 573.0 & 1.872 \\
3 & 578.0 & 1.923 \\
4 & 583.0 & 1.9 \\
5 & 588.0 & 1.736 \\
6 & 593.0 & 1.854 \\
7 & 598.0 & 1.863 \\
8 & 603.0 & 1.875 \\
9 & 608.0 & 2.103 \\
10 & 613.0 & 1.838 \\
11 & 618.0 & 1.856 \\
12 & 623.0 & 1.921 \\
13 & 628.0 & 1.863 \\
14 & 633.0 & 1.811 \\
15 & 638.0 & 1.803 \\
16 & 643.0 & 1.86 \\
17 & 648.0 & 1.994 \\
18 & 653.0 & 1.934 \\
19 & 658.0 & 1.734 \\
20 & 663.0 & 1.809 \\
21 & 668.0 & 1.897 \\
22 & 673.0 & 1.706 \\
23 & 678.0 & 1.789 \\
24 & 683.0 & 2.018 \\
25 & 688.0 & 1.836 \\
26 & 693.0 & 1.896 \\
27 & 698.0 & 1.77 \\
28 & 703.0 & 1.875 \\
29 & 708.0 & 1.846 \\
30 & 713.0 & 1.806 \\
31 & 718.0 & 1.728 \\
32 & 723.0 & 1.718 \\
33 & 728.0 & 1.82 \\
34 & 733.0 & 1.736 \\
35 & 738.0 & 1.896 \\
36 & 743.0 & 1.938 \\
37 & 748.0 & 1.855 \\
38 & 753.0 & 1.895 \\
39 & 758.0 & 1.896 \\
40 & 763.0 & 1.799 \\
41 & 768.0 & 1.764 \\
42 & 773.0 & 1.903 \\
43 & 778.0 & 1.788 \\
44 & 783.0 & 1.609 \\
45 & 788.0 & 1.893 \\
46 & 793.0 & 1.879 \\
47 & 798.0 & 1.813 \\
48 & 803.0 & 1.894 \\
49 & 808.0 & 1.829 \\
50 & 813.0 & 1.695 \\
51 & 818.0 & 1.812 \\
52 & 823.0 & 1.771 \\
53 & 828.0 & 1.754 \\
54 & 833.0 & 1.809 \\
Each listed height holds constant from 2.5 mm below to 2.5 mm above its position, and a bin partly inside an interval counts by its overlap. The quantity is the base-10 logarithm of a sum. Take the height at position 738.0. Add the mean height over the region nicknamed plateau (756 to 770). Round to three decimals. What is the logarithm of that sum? 0.570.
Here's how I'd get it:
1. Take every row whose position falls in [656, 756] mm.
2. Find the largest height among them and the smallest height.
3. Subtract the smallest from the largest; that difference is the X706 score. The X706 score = 0.31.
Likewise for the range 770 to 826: 0.29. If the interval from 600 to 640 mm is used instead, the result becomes 0.30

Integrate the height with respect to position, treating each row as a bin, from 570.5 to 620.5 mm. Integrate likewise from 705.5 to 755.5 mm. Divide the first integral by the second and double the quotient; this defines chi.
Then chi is 2.06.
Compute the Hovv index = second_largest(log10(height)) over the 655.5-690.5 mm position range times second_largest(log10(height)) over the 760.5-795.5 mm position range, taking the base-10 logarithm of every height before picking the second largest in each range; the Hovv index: 0.0771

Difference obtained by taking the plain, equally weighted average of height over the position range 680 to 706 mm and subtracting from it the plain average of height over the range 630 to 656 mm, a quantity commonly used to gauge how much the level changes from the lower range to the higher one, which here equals 0.00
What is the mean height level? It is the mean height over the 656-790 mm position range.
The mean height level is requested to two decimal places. 1.82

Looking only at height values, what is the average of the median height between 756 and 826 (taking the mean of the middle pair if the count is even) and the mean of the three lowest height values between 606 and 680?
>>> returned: 1.78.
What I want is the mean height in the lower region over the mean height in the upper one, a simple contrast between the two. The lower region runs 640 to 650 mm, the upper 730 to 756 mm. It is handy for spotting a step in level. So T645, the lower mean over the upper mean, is 1.03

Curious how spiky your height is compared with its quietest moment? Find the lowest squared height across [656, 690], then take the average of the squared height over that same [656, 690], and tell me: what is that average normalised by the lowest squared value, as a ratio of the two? 1.15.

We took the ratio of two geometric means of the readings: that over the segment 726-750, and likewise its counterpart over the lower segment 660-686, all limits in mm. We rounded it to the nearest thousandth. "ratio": 1.004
